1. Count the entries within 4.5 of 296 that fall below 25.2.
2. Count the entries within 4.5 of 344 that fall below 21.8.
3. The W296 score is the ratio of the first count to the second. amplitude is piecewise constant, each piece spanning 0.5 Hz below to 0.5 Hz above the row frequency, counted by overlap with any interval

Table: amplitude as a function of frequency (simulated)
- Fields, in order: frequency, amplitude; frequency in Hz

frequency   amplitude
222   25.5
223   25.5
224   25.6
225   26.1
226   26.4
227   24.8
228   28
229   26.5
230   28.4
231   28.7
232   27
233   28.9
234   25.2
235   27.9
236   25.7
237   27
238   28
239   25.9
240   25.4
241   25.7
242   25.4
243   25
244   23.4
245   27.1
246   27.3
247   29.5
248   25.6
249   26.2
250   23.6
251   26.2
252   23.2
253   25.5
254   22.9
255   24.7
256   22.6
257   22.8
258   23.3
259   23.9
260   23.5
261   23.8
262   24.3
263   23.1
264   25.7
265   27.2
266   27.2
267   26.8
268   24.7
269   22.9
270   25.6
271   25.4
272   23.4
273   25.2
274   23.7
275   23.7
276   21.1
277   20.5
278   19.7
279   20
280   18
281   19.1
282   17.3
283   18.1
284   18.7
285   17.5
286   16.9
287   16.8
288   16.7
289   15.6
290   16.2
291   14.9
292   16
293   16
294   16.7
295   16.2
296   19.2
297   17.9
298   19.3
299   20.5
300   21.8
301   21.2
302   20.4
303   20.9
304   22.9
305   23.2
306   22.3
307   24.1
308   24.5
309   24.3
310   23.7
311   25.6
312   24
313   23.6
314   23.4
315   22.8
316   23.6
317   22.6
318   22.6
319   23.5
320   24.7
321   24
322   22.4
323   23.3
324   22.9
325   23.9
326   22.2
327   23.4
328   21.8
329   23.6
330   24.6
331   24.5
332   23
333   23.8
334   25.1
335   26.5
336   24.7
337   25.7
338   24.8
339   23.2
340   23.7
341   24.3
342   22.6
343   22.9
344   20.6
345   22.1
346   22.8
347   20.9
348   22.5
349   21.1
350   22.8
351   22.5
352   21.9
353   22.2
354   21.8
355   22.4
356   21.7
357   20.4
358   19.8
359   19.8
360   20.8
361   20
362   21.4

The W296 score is 4.5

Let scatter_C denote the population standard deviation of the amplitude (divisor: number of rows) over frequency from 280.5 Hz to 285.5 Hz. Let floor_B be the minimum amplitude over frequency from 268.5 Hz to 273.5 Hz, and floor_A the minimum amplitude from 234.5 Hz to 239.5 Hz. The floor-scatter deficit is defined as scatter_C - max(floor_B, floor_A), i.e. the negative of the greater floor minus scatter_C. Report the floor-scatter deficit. -25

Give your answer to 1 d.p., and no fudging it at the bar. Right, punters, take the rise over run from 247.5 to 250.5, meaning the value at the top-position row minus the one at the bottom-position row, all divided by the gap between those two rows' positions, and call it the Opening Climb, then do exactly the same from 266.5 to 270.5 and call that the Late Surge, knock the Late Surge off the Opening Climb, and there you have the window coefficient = -0.6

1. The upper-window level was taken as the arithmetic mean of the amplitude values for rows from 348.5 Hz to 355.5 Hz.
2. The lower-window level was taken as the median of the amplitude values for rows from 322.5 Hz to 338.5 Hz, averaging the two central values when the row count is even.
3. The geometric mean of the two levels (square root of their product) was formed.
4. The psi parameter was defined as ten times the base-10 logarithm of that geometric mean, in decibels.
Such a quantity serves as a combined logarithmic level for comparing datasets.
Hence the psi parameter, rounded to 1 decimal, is 13.6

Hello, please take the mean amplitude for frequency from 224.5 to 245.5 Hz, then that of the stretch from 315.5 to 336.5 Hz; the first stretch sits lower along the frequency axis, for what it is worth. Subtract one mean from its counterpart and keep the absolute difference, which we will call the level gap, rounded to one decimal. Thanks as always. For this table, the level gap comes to 2.8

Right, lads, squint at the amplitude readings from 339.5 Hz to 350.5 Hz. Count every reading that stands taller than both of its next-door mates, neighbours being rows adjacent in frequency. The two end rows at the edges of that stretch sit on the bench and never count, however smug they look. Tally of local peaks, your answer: 4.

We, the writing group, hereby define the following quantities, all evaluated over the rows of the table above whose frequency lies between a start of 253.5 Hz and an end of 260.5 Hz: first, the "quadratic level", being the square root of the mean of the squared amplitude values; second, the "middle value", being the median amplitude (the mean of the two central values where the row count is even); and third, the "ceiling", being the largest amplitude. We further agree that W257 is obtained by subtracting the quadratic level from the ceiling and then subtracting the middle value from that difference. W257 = -22.0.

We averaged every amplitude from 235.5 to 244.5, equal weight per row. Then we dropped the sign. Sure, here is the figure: 25.7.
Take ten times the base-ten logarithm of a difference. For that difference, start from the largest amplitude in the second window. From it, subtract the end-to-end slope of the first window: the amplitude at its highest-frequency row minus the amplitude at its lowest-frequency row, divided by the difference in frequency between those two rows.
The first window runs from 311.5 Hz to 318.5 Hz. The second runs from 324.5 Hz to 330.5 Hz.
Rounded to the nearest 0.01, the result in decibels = 13.95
